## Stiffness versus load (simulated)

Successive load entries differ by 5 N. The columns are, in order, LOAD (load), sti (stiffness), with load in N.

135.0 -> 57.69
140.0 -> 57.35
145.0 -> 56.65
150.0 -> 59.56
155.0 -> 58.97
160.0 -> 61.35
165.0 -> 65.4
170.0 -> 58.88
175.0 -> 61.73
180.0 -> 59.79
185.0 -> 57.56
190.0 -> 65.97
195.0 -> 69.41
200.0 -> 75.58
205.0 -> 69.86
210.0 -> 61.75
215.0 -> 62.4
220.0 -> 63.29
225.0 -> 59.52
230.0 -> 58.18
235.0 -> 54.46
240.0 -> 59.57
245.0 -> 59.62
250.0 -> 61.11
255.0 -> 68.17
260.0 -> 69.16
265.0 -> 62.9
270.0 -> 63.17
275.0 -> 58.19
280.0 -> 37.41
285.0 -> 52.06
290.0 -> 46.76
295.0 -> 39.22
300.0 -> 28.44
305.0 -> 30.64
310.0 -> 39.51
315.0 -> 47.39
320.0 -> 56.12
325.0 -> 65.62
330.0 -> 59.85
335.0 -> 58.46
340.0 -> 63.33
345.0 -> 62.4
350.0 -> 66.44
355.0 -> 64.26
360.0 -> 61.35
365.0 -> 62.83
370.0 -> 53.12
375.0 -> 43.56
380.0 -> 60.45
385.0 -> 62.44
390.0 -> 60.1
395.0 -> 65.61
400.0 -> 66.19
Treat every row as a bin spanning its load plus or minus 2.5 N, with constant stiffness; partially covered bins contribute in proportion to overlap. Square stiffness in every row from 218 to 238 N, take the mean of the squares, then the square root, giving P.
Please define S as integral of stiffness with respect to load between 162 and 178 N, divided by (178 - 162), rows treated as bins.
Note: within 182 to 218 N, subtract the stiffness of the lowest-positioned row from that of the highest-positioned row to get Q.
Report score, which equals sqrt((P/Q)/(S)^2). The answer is 0.056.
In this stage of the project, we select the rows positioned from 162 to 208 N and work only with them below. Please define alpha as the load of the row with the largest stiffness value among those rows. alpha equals 200.0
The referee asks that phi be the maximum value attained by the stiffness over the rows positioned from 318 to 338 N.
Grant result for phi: 65.62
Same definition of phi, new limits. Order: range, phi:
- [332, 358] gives 66.44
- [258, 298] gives 69.16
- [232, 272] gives 69.16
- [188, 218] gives 75.58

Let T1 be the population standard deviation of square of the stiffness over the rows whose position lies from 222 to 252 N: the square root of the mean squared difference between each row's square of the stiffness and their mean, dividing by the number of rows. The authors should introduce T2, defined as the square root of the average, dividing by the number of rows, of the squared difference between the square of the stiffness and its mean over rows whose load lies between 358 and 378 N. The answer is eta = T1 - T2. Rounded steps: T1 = 241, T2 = 819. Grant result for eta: -578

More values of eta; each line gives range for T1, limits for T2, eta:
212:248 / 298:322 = -555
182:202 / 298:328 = -378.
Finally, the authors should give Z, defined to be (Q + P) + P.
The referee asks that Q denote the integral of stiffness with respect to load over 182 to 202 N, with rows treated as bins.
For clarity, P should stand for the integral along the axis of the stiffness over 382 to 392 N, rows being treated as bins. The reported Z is 2560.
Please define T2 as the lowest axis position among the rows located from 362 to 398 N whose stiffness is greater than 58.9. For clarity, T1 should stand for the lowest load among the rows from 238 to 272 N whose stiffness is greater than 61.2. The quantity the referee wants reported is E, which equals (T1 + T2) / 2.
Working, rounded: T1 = 255.0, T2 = 365.0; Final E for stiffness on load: 310.0 N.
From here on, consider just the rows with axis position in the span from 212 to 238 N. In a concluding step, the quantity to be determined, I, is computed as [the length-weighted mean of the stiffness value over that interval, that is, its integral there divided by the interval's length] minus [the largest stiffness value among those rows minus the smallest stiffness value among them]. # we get 51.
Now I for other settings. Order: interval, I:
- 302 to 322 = 17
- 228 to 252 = 52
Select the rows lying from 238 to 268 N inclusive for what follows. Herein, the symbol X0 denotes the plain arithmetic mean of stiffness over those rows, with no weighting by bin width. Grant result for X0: 63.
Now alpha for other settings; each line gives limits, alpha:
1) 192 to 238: 200.0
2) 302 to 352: 350.0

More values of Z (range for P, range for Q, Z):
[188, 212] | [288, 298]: 3719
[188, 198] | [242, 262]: 2649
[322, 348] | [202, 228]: 4870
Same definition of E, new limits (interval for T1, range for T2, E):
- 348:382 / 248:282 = 300.0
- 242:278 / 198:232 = 227.5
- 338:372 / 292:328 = 332.5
